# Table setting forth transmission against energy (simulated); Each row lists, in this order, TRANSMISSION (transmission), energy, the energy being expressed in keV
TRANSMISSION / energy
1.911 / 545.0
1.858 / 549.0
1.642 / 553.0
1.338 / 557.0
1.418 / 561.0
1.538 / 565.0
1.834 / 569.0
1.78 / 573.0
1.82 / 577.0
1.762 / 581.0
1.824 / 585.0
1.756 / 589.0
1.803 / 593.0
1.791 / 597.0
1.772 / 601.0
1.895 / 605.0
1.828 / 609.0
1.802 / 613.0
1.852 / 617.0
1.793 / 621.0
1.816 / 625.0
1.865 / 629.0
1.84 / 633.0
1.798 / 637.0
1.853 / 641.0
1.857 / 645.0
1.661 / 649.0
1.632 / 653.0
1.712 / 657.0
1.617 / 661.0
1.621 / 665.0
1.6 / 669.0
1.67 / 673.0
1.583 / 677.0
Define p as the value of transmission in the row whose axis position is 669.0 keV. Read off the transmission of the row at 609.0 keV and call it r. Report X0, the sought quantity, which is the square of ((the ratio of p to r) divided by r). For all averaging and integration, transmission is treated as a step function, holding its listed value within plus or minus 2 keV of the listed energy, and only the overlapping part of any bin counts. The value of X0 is 0.2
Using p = 1.6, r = 1.828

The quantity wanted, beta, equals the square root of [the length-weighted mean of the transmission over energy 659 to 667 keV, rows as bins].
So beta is 1.27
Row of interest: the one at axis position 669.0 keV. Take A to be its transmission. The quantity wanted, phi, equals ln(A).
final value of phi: 0.47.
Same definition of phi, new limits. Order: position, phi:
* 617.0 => 0.62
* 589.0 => 0.56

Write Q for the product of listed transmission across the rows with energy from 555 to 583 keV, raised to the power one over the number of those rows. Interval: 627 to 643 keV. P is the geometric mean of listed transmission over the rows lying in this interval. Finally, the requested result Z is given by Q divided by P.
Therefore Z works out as 0.89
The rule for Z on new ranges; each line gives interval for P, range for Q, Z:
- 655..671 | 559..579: 1.02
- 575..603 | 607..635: 1.02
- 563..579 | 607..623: 1.05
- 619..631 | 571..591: 0.98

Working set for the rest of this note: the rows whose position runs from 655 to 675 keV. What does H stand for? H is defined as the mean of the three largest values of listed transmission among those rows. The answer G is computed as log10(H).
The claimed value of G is 0.222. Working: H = 1.67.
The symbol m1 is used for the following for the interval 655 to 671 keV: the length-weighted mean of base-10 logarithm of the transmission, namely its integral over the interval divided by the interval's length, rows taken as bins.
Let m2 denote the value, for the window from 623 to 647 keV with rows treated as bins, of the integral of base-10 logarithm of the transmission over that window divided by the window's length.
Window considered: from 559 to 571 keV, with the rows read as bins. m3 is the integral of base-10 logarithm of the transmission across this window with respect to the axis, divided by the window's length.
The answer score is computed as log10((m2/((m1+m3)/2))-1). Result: -0.56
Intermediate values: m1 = 0.21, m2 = 0.2643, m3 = 0.201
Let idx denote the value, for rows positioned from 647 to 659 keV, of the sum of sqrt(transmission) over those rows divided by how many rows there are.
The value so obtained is 1.29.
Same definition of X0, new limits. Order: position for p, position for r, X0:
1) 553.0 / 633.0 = 0.2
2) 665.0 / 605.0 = 0.2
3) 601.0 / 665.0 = 0.5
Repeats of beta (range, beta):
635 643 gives 1.35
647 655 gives 1.28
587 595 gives 1.33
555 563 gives 1.17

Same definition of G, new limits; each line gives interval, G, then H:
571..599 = 0.259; 1.82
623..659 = 0.269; 1.86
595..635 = 0.272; 1.87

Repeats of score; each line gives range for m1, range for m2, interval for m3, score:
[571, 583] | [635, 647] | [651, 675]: -0.89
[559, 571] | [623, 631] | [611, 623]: -0.82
